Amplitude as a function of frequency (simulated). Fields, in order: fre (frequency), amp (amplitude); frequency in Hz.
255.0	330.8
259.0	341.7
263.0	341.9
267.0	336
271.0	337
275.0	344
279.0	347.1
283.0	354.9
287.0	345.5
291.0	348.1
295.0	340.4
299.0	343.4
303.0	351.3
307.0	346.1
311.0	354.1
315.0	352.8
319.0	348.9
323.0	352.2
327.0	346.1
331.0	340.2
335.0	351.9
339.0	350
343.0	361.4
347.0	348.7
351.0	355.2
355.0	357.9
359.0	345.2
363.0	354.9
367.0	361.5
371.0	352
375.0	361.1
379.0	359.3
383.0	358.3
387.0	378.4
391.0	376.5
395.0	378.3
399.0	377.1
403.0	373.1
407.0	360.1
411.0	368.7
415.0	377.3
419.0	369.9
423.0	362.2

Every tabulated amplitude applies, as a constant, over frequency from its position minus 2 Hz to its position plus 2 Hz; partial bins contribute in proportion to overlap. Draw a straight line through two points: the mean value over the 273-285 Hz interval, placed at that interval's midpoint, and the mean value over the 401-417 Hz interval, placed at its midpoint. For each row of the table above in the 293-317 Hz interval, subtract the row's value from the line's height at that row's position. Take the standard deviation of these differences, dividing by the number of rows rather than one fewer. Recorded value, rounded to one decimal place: 4.1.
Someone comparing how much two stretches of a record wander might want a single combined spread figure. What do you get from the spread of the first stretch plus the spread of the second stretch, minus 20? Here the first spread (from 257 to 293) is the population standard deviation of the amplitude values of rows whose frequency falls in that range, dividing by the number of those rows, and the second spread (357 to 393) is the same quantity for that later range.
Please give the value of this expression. -4.4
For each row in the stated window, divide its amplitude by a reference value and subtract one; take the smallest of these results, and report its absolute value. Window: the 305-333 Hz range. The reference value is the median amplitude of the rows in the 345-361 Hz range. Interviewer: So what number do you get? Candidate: 0.033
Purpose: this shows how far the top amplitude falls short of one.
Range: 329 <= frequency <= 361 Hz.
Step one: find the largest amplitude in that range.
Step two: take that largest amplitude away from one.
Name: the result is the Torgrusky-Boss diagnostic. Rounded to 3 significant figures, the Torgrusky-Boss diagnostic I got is -360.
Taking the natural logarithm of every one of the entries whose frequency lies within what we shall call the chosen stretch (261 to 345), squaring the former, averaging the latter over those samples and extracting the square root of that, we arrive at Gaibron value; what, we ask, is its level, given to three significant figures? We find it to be 5.85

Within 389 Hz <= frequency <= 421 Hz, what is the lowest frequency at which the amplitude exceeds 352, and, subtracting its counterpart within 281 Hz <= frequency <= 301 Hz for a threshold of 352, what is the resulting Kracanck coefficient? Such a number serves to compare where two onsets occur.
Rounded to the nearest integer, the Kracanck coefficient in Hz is 108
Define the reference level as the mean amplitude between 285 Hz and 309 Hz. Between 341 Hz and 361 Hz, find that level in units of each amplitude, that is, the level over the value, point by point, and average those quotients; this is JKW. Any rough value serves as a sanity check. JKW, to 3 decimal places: 0.978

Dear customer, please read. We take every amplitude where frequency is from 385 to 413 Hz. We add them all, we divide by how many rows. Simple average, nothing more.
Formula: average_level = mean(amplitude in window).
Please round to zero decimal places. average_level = 373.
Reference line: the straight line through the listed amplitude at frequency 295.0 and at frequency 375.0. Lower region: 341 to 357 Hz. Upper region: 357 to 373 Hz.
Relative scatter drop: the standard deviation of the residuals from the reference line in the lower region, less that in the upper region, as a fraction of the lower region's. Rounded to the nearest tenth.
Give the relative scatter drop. -0.1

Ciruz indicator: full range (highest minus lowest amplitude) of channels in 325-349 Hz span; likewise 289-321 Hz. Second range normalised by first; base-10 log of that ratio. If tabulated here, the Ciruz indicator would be -0.19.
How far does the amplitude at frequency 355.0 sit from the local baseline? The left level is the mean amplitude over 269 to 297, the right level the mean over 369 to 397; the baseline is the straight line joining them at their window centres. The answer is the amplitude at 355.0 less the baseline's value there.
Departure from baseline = -2.5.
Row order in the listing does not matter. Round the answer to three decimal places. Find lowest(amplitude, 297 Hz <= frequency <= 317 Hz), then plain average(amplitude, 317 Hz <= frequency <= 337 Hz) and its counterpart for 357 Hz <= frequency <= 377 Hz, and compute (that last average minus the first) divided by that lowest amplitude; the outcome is 0.021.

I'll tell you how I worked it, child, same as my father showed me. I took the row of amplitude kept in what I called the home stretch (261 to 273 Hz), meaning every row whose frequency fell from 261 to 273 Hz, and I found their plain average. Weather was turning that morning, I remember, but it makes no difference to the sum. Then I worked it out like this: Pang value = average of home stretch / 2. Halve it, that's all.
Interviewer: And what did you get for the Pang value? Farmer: 169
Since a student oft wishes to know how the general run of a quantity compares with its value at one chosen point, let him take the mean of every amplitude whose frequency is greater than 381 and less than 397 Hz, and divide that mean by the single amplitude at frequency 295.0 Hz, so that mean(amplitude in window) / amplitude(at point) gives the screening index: 1.10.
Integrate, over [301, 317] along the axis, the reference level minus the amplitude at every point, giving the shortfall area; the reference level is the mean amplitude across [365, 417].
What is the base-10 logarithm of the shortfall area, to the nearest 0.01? 2.43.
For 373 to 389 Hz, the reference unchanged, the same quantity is 1.75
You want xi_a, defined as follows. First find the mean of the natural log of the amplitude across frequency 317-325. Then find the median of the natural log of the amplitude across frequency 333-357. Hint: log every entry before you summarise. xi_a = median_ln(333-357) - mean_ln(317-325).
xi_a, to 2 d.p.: 0.01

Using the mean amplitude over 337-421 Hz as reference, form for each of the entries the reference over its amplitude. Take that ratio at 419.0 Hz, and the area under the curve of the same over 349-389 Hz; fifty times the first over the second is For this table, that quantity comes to 1.21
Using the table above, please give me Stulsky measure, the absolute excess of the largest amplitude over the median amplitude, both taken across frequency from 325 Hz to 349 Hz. 12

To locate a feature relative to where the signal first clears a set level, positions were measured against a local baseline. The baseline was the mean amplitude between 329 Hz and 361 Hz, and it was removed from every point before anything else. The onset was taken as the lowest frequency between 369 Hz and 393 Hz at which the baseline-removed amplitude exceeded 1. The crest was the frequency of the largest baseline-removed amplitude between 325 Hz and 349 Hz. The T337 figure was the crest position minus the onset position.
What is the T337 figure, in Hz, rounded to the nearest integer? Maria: -32 Hz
